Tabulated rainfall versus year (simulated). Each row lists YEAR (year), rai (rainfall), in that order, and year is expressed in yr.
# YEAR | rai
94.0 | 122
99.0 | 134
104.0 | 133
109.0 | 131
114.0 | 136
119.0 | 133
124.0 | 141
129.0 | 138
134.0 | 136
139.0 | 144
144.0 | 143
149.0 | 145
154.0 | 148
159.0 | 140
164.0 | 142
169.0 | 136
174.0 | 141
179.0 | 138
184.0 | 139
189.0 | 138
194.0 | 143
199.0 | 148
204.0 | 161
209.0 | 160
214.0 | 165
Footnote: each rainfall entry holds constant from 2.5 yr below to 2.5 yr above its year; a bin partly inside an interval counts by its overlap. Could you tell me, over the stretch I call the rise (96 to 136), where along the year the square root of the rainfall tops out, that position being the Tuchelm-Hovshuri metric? 124.0 yr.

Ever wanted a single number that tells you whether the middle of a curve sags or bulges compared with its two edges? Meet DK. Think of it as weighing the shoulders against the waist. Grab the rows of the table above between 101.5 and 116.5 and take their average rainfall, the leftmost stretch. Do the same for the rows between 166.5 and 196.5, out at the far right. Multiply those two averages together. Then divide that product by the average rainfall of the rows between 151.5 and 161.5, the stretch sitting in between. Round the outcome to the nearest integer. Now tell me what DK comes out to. 129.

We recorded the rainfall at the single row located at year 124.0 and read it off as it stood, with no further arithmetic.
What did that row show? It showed 141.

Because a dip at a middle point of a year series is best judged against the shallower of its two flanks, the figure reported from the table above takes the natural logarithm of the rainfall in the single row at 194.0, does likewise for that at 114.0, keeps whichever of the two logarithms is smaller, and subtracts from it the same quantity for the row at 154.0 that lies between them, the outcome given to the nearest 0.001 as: -0.085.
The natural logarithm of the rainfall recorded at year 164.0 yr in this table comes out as 4.96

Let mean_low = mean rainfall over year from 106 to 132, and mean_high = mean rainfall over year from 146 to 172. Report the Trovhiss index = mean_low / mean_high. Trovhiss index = 0.955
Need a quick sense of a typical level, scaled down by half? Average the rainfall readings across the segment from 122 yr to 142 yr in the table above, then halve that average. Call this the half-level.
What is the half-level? 69.9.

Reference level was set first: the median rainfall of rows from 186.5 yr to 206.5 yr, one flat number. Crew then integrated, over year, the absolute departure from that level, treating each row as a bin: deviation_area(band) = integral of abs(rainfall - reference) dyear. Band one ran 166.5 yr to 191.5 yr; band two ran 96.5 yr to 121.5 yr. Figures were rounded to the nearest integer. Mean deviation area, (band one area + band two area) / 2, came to 240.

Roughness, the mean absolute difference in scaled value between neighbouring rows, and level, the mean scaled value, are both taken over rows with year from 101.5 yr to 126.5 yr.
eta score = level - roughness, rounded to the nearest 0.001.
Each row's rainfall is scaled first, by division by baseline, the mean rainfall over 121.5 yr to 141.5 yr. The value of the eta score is 0.932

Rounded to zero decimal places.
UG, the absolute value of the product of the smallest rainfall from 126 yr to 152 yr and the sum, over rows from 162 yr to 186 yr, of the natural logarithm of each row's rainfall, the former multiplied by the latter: 3356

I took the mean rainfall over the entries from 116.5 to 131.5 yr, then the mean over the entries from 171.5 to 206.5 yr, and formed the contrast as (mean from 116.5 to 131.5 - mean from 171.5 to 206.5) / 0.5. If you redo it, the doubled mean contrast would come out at -13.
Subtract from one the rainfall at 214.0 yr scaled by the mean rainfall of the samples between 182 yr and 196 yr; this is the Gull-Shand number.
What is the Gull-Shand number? -0.179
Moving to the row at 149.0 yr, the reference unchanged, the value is -0.036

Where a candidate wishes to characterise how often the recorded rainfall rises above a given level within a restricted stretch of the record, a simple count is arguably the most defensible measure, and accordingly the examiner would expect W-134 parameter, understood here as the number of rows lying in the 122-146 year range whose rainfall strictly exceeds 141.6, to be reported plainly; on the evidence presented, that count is 2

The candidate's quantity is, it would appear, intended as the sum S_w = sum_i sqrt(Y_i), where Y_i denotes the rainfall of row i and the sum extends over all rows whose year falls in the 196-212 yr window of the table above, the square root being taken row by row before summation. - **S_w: 37.5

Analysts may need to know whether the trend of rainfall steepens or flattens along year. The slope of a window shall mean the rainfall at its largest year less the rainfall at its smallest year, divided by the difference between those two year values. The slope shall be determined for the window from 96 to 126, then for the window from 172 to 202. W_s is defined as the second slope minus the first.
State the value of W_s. 0.0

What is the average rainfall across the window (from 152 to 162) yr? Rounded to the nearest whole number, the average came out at 144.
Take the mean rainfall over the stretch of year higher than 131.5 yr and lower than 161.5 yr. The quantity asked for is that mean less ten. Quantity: 133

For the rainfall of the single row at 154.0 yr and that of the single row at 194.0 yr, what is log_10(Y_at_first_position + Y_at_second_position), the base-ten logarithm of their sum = 2.46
